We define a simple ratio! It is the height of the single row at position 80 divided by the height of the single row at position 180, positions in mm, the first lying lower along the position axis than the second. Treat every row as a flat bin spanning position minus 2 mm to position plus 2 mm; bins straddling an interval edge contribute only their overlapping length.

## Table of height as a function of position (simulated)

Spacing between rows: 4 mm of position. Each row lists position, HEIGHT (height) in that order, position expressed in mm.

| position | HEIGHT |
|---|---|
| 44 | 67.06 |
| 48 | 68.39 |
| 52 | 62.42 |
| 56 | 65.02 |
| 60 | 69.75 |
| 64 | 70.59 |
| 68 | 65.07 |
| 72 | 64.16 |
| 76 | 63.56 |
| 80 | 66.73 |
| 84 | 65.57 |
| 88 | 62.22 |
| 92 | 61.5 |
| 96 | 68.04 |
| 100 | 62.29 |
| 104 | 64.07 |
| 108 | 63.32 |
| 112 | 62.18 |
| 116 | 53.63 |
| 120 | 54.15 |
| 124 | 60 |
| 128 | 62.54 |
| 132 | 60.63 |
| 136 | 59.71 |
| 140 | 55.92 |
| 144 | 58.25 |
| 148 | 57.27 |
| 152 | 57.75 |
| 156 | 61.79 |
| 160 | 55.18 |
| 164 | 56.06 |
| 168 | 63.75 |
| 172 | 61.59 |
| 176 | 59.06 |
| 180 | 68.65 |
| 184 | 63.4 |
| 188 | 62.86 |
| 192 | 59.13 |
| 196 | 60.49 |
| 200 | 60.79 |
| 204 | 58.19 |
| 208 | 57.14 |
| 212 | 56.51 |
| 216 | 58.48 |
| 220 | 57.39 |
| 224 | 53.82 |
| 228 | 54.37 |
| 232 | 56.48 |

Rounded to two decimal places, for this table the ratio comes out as 0.97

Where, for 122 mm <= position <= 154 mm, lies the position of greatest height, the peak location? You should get 128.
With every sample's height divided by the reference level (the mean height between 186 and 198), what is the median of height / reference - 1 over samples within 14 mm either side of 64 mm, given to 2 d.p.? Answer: 0.07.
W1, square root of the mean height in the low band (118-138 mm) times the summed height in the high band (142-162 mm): 131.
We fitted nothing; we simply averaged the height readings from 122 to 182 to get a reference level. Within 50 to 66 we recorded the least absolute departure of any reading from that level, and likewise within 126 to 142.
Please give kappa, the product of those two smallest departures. 0.42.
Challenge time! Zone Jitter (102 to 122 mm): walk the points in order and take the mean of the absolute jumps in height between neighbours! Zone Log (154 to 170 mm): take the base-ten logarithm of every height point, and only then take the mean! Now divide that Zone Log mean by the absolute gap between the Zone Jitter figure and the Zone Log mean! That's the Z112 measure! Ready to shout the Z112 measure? 1.83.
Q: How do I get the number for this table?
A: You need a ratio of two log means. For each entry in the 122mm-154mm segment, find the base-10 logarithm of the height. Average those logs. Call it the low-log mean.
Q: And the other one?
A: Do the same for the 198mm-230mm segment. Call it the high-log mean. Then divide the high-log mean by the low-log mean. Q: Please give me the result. 0.99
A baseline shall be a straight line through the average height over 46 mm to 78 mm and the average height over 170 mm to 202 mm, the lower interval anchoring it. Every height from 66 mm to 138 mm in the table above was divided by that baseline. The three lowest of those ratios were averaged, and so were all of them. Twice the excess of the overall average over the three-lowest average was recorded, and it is 0.18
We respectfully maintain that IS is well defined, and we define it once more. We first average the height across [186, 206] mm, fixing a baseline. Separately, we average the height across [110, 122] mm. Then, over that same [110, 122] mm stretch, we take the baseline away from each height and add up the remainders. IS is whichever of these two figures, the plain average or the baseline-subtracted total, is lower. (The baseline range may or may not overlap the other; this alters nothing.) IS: -11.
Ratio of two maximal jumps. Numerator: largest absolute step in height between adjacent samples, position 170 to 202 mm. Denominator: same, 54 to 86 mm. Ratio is 1.74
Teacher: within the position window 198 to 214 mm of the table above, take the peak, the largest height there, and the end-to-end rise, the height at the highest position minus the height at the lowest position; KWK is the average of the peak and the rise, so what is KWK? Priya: 28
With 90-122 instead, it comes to 30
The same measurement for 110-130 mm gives 31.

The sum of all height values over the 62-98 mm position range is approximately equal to 587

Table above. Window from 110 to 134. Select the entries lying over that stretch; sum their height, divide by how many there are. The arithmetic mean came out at 59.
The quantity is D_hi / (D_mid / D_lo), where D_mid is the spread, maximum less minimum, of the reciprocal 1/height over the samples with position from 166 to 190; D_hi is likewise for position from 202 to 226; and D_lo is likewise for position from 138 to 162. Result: 0.0012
